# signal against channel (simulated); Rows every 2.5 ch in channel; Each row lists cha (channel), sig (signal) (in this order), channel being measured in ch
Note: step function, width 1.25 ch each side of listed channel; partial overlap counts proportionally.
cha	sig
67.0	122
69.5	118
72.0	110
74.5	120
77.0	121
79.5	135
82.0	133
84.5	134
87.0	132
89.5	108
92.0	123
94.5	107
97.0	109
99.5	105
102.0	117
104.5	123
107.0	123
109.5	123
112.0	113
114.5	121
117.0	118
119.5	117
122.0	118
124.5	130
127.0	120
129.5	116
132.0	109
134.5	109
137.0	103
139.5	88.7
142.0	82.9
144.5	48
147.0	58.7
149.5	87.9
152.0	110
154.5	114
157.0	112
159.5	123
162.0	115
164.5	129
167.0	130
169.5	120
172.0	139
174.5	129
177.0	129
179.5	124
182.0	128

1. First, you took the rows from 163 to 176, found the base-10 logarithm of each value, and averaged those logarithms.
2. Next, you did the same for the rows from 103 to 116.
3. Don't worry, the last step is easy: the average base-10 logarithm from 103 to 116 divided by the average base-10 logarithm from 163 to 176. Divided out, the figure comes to 0.99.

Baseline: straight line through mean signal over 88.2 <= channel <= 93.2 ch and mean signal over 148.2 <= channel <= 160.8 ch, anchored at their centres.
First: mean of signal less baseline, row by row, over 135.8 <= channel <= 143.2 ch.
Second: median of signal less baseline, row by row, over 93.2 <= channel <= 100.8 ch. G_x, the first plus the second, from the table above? -27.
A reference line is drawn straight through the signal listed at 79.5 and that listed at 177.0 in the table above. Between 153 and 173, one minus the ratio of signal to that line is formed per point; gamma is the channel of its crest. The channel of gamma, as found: 157.0 ch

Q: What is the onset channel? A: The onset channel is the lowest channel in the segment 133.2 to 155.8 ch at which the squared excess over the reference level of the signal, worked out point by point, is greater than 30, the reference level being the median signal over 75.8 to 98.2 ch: 134.5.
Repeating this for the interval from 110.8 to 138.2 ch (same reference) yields 112.0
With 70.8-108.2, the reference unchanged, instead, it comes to 72.0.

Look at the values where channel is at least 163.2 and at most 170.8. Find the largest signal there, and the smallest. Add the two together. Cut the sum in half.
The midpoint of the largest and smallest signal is 125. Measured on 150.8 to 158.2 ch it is 112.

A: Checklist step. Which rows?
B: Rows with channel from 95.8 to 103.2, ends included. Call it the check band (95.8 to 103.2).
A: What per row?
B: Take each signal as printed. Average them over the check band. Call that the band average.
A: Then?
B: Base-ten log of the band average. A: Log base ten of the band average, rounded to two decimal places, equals 2.04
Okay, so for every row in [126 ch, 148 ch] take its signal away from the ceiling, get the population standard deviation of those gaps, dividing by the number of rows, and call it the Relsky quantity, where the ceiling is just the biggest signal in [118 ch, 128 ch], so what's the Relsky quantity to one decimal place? 24.0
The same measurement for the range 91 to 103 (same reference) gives 6.8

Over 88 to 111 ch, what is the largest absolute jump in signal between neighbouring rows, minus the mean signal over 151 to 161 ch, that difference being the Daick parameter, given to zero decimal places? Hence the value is -99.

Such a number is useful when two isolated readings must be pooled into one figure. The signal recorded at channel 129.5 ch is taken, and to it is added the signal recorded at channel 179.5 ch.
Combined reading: 240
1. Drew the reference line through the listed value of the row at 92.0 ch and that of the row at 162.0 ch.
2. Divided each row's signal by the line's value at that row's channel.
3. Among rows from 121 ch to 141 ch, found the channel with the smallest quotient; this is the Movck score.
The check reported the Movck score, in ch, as 139.5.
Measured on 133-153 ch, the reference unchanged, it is 144.5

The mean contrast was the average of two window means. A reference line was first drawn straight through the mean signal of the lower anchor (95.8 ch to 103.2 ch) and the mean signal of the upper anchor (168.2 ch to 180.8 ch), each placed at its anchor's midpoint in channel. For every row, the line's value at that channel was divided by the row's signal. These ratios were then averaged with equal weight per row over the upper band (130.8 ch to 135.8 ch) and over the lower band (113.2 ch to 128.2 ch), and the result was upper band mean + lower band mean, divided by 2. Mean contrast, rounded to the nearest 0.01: 1.02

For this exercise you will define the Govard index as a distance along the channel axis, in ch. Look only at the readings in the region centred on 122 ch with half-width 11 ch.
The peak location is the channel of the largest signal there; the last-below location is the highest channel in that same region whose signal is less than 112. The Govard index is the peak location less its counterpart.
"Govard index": -7.5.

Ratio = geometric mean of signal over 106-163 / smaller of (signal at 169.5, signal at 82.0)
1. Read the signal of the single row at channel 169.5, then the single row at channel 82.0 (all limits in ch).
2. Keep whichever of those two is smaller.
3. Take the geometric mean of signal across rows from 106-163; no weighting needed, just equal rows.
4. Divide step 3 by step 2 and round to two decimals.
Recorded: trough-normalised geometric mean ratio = 0.87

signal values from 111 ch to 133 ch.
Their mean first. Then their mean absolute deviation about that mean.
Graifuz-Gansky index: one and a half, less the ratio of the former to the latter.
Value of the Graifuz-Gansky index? -30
